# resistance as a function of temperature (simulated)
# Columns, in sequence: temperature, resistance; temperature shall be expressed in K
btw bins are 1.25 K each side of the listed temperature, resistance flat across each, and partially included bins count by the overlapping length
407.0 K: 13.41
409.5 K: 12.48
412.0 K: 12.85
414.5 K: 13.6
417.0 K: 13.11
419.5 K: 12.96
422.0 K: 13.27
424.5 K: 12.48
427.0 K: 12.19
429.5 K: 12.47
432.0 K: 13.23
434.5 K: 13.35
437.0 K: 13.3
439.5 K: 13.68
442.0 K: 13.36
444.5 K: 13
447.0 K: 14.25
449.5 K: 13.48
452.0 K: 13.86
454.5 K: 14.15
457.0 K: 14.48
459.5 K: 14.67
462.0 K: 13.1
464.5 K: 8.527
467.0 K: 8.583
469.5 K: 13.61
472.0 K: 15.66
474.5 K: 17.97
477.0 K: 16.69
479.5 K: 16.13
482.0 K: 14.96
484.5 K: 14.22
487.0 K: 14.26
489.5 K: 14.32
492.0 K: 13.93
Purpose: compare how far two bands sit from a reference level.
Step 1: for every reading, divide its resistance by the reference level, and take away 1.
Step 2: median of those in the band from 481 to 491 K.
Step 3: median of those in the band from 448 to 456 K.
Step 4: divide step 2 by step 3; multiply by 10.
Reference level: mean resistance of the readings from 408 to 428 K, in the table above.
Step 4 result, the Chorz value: 14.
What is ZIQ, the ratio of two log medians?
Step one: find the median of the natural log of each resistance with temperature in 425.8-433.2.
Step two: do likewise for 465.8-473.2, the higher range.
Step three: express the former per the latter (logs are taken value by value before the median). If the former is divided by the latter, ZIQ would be 0.966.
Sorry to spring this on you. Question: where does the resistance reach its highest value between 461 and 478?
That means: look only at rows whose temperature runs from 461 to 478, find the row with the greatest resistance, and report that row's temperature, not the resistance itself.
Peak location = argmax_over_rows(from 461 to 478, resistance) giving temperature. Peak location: 474.5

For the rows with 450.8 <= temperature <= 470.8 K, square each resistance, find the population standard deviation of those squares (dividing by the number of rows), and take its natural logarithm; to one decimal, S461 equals 4.0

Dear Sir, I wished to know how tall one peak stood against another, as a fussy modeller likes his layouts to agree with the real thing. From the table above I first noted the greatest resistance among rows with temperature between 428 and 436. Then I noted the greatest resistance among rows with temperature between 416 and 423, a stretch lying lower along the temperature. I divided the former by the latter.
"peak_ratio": 1.01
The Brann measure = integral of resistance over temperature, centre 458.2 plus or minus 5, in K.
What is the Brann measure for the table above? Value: 141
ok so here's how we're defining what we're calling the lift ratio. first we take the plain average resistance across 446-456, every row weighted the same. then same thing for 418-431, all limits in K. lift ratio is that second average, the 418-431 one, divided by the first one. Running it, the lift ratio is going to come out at 0.91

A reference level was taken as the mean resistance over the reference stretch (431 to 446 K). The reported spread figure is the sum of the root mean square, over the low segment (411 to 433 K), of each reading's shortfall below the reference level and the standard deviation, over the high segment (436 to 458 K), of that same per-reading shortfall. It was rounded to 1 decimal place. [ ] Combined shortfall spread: 1.1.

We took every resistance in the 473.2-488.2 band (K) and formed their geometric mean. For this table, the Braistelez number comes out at 16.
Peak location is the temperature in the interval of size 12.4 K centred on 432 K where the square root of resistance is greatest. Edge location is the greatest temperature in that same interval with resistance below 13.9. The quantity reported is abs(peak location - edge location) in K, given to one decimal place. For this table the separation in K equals 2.5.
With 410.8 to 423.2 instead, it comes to 7.5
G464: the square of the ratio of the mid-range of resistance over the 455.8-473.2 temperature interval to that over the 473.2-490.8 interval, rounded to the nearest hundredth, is 0.56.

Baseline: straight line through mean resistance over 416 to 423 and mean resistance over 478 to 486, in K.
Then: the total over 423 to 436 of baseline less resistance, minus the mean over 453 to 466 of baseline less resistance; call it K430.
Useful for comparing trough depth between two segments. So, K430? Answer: 2.0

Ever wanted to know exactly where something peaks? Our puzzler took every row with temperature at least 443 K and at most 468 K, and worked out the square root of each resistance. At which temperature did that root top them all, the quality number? 459.5 K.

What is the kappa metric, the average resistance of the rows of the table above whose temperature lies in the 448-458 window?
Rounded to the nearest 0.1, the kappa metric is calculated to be 14.0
